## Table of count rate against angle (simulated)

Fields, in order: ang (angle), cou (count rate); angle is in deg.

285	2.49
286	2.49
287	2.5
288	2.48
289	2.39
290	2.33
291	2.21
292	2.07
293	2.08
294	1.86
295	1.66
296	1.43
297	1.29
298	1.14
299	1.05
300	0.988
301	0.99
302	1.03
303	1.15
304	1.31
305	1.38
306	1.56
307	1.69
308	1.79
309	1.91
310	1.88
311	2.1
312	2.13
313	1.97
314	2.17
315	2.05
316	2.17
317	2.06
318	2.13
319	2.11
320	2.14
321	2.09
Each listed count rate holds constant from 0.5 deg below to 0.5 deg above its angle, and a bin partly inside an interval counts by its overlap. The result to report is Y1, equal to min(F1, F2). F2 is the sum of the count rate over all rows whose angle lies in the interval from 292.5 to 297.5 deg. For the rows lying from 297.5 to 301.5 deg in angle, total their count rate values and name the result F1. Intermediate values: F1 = 4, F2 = 8.3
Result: 4.2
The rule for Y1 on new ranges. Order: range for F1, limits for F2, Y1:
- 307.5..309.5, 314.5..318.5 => 3.7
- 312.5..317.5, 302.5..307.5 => 7.1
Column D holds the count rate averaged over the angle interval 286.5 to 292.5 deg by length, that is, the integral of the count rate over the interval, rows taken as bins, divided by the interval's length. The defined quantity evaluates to 2.3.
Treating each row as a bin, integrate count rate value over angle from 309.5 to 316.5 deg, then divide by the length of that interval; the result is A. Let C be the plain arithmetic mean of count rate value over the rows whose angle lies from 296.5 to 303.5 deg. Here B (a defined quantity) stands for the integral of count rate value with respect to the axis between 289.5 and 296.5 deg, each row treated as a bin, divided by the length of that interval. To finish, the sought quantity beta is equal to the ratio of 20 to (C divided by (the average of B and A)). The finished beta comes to 37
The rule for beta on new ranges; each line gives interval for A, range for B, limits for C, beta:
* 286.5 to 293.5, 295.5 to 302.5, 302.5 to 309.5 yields 22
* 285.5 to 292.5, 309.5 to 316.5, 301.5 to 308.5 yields 31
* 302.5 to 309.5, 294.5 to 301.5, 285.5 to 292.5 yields 12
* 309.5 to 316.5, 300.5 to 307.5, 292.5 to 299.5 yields 22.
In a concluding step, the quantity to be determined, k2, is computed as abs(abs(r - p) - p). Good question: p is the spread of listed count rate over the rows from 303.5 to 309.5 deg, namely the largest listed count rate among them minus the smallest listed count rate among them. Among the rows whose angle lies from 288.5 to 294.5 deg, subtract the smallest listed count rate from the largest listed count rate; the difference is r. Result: 0.53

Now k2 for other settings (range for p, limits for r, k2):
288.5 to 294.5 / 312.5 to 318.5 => 0.20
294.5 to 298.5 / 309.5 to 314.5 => 0.29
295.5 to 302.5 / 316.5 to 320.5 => 0.08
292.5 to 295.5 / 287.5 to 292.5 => 0.41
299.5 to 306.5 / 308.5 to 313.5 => 0.25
